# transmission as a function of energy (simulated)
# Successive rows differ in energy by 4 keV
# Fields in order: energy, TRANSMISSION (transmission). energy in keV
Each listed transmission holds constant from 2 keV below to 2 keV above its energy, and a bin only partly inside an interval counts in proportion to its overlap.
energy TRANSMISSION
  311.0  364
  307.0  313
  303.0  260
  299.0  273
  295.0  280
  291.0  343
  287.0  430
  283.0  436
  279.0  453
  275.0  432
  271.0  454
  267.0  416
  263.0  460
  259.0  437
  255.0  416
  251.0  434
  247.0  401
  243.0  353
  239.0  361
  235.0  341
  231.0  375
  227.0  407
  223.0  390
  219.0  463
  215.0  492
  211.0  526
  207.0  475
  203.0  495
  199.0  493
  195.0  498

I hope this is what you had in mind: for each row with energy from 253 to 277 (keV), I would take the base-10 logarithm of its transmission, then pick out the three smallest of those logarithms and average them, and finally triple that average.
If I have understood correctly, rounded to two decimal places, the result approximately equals 7.87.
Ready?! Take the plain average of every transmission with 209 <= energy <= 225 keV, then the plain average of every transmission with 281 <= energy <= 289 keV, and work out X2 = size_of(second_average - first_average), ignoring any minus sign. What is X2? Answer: 35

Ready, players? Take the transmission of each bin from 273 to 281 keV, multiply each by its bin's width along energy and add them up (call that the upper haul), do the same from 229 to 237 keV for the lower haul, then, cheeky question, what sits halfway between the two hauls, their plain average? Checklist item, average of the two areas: 3202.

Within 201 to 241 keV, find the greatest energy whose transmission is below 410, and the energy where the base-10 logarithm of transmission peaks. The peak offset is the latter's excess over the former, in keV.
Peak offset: -28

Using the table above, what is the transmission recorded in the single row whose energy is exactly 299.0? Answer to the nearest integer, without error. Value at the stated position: 273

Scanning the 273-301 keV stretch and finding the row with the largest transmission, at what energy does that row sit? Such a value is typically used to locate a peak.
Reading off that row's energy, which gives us 279.0 keV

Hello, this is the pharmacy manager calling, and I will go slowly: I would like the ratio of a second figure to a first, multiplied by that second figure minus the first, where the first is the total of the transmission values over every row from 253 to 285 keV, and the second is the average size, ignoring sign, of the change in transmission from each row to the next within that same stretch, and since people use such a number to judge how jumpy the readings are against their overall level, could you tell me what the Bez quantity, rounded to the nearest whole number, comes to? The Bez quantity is -26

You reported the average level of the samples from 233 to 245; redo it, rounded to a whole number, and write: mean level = 352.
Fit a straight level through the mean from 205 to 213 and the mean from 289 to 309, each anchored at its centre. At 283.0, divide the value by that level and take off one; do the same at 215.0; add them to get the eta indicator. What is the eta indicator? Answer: 0.3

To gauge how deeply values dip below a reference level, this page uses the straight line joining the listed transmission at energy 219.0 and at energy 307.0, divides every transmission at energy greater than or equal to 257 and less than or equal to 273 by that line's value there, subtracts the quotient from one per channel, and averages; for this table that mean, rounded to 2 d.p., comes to -0.15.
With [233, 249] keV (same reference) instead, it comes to 0.14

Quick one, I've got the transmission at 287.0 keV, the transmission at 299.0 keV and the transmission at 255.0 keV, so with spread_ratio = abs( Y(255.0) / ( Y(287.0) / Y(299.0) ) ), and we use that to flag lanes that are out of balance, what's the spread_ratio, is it 264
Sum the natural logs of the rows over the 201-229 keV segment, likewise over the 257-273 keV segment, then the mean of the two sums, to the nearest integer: 34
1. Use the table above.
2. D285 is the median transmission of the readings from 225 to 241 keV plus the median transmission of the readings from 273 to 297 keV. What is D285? 799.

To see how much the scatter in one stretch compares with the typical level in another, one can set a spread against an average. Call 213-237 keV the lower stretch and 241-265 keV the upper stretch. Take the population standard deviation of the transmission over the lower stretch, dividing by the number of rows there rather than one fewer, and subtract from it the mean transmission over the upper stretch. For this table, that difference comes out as -365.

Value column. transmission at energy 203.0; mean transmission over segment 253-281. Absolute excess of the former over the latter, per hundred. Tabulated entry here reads 0.57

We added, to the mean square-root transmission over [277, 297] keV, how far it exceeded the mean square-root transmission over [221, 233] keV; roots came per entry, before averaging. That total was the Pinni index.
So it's 19.5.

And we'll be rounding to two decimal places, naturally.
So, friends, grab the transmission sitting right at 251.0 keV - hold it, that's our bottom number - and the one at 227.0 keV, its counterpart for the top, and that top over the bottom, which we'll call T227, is 0.94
